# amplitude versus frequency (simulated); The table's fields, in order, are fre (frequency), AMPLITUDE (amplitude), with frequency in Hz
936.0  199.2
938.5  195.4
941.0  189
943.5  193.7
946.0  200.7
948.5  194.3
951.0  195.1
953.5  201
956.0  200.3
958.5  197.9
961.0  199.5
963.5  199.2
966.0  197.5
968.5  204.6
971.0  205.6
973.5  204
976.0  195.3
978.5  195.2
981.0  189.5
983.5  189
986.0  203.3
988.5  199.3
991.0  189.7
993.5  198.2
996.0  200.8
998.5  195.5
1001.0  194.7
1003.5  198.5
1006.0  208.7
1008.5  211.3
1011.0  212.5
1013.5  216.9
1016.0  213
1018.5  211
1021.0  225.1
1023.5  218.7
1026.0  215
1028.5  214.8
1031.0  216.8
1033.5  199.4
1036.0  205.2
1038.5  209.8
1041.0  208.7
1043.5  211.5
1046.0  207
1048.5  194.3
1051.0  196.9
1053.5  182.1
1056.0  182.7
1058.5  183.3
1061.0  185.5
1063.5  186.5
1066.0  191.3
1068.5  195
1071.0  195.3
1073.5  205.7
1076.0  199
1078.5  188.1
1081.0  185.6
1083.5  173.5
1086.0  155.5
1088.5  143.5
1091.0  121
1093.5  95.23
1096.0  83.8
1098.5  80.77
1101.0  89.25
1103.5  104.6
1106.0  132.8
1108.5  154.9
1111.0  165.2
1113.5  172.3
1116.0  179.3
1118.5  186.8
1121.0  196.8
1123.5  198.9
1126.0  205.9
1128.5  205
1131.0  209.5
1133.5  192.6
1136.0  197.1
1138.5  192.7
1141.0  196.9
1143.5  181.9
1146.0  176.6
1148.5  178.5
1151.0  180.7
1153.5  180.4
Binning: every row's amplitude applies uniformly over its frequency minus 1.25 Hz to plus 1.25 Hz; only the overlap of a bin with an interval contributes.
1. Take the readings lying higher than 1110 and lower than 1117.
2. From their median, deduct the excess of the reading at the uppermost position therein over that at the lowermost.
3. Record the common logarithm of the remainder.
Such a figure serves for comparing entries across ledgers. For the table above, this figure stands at 2.199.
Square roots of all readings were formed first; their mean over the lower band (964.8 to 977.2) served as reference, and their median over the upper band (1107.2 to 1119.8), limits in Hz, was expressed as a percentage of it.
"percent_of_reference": 92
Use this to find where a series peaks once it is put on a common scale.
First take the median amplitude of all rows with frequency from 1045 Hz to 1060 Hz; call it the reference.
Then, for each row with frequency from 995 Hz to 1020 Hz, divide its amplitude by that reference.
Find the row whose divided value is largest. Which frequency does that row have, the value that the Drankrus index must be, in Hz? 1013.5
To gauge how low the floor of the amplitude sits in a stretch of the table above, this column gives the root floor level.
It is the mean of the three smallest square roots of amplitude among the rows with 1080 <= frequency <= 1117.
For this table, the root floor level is 9.2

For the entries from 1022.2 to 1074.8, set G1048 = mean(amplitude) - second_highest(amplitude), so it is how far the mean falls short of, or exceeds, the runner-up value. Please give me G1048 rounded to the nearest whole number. -17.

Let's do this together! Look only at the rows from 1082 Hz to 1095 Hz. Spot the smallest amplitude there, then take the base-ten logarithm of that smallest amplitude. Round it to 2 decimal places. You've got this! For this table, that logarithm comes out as 1.98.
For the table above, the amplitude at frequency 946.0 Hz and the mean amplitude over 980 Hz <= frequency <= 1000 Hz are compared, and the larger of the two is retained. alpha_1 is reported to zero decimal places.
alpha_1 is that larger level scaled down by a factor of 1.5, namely 134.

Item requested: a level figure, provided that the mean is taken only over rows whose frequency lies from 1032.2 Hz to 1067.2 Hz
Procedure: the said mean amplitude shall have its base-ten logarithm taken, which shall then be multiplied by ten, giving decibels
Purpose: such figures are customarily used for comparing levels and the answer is 22.9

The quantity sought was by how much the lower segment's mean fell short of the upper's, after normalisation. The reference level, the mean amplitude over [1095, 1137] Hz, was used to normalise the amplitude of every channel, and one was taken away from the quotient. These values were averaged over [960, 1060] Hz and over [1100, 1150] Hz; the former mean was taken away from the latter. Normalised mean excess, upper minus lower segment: -0.16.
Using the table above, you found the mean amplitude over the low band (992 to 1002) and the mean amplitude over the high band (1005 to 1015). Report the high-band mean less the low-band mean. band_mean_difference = 15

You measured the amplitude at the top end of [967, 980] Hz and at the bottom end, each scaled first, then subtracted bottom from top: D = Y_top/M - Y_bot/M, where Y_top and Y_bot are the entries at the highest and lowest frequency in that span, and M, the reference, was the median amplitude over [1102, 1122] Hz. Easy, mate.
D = -0.056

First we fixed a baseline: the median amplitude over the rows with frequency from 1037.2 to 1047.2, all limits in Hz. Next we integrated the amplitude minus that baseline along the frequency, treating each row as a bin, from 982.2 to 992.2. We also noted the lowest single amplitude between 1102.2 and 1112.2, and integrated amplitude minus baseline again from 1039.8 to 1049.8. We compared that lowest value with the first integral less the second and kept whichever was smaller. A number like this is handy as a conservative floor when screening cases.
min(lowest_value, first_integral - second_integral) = -100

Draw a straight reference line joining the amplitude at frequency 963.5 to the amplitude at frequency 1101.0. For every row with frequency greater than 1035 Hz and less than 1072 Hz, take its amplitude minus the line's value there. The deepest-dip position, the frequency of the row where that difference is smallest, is 1053.5 Hz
